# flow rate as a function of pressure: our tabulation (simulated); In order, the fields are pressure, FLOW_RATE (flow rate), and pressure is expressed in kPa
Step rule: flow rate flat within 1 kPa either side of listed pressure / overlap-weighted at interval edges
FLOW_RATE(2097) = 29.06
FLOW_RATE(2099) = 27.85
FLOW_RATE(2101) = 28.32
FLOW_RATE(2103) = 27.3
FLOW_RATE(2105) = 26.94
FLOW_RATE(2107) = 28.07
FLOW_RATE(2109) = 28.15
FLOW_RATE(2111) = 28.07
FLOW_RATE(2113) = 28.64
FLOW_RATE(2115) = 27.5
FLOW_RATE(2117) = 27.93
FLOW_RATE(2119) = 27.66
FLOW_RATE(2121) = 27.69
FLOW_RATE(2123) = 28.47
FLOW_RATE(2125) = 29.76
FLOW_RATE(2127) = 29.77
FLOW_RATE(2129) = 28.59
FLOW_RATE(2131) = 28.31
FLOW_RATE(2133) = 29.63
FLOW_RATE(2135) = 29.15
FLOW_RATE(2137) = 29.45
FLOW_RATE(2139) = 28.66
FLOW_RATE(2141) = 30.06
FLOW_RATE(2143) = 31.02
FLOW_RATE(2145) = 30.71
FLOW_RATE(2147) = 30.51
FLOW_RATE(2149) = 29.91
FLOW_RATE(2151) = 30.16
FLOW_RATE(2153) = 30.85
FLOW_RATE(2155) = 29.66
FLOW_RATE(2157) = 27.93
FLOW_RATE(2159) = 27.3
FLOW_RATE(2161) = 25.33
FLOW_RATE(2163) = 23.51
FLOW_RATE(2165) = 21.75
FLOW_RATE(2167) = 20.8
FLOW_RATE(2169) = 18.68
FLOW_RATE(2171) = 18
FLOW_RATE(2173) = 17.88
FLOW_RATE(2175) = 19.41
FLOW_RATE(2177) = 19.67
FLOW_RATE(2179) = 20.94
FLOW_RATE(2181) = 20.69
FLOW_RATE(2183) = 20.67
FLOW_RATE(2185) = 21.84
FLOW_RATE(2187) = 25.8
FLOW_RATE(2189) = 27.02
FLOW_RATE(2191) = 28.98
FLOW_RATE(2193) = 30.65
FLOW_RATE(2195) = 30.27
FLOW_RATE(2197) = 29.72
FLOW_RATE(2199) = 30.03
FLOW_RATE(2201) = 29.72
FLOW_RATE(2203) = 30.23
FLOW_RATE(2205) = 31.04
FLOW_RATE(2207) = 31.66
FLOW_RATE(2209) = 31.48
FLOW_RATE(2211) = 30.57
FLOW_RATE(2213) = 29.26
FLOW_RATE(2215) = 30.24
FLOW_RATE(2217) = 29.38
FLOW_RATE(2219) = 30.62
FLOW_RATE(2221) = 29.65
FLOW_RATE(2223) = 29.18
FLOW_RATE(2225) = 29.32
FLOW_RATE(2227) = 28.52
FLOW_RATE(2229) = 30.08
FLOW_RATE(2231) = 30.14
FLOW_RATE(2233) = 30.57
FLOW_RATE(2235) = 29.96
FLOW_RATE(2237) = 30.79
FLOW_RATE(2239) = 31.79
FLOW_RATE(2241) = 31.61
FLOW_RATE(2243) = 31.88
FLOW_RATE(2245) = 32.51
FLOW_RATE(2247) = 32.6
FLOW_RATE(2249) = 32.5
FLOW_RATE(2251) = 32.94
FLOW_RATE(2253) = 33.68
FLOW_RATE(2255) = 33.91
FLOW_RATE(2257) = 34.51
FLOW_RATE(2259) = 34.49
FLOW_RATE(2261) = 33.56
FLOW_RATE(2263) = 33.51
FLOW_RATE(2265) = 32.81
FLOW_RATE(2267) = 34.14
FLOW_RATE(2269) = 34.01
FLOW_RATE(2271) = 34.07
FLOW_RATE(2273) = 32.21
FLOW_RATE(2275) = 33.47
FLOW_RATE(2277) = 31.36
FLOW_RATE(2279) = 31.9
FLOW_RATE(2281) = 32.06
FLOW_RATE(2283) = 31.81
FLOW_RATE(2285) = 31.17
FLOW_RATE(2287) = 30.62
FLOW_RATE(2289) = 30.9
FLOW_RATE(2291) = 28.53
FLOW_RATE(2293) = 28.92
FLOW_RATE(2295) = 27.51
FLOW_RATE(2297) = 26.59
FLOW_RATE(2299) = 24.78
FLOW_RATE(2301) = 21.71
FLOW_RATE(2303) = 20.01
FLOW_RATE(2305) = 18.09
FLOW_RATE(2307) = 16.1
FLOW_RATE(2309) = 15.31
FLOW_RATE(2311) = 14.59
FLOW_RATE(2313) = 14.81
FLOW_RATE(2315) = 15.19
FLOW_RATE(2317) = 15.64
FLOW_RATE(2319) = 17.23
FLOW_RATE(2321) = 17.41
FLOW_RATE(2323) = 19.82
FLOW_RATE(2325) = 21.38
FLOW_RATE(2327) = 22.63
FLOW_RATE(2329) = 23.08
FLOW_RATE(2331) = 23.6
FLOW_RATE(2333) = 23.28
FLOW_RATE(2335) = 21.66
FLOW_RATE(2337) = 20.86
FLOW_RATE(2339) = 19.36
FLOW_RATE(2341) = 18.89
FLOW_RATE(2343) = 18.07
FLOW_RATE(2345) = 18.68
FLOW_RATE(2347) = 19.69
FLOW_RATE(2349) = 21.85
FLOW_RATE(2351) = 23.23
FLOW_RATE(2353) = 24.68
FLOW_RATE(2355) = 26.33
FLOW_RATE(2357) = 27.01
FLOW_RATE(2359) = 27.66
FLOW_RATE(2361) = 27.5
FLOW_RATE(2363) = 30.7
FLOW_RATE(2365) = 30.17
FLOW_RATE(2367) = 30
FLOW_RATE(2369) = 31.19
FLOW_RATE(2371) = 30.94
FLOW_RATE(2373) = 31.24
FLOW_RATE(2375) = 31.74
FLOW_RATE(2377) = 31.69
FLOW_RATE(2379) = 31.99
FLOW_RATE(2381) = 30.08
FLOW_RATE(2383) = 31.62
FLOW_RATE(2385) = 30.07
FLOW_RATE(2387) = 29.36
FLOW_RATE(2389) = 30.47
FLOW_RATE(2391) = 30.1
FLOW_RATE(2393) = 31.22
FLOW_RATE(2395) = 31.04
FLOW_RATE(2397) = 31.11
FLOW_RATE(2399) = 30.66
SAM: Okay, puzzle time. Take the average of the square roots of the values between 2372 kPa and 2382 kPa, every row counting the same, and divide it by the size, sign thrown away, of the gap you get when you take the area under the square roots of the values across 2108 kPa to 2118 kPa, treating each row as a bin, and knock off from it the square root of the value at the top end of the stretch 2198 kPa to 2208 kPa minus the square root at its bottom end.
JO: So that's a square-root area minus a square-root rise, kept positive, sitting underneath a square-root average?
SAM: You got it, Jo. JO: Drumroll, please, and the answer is 0.106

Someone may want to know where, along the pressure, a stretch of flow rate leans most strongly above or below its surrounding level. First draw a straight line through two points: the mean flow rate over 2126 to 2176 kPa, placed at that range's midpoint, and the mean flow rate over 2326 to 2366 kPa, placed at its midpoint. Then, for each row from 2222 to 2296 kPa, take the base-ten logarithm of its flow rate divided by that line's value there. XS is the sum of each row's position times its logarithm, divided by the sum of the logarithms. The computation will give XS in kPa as 2260.6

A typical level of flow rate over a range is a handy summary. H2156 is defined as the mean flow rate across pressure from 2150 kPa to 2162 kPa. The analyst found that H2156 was 28.5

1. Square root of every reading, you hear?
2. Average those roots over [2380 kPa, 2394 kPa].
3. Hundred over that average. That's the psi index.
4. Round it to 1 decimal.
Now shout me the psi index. 18.1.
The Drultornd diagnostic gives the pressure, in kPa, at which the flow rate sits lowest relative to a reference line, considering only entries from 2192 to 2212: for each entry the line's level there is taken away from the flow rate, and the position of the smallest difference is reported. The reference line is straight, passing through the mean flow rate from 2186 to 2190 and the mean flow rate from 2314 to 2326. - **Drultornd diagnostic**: 2197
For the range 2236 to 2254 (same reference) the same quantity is 2237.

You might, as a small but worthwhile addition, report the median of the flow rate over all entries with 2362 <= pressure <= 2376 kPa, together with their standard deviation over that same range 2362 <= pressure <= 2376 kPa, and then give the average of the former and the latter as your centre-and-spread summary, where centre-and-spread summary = 15.8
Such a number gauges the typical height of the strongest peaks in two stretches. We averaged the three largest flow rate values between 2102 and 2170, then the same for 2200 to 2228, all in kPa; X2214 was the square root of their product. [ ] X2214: 31.1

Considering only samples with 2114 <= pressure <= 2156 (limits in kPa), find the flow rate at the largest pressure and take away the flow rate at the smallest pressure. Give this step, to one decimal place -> 2.2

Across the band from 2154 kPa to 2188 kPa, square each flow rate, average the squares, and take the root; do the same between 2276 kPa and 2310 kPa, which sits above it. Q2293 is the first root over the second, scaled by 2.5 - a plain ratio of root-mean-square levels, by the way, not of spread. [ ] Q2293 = 2.1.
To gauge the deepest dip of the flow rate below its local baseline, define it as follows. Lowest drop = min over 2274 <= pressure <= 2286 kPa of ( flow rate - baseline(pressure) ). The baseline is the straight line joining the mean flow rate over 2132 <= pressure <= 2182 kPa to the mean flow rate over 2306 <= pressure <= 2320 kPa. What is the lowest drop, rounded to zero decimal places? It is 13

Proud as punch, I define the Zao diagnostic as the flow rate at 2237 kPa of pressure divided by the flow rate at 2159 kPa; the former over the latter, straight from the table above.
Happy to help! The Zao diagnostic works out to 1.1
